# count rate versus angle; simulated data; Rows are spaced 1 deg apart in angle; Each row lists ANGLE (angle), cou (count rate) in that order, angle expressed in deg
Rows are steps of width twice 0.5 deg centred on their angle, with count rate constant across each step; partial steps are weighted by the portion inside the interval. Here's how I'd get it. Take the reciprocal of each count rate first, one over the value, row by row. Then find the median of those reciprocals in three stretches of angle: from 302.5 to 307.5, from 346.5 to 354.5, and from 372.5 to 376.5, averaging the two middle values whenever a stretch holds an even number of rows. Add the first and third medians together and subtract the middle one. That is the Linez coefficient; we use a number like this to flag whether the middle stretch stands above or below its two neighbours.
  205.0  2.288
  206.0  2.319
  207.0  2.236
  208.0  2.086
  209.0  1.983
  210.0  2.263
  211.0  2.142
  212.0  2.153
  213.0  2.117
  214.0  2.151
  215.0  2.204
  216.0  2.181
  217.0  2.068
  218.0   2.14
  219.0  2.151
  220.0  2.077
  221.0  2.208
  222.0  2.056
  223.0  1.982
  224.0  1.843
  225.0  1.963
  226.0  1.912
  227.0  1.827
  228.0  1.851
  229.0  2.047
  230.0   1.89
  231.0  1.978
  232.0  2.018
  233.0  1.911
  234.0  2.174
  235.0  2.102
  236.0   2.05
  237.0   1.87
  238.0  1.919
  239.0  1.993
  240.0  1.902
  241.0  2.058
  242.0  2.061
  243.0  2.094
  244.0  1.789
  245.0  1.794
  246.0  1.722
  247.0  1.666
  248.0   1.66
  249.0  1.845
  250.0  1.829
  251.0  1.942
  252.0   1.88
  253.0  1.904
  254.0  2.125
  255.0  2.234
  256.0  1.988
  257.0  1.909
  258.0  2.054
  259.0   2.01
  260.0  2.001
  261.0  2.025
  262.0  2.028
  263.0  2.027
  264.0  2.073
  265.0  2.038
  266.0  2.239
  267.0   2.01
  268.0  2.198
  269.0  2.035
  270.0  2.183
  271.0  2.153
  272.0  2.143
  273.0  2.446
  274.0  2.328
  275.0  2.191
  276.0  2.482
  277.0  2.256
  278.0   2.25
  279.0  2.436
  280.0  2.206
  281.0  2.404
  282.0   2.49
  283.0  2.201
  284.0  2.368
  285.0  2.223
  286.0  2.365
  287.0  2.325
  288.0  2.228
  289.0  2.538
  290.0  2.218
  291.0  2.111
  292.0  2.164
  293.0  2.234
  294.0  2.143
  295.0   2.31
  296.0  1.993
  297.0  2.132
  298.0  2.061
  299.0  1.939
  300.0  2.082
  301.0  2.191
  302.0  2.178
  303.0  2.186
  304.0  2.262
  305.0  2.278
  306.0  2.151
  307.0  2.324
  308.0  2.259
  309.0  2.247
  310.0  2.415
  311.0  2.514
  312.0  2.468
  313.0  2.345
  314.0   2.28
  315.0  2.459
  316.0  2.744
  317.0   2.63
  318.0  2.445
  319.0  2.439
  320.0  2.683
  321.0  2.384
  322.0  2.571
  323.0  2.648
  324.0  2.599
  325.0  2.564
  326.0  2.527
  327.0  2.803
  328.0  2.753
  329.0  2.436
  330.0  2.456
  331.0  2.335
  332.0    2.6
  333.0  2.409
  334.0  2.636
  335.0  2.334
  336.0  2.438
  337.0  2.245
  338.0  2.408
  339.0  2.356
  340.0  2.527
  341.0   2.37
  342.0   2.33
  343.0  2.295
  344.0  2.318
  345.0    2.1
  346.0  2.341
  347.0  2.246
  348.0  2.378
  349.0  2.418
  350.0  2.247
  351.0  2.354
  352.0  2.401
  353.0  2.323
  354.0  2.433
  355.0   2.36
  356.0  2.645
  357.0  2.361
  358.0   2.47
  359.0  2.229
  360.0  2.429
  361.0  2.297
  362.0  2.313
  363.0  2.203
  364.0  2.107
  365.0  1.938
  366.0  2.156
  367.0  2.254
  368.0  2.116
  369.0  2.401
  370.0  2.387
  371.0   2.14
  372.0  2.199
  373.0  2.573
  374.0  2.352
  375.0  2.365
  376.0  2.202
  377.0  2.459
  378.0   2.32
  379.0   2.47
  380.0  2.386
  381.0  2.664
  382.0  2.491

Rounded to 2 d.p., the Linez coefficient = 0.44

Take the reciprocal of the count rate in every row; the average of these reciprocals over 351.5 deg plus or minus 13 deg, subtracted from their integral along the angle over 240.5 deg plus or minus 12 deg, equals 12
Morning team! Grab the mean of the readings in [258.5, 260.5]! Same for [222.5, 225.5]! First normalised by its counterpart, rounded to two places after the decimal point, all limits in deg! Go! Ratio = 1.04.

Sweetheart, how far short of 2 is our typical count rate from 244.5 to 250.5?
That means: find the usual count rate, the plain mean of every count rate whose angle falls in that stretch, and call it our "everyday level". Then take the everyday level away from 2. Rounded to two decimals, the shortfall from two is 0.25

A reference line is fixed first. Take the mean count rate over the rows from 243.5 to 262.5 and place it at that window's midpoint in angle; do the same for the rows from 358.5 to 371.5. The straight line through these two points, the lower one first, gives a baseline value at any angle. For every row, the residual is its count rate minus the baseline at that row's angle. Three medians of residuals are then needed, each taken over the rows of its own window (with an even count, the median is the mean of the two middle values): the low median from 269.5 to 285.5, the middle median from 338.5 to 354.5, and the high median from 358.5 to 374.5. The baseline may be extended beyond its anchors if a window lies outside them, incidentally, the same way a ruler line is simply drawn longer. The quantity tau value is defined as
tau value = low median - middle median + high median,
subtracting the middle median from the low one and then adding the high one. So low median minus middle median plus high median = 0.12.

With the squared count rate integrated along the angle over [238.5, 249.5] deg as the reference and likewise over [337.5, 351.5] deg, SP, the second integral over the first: 2.0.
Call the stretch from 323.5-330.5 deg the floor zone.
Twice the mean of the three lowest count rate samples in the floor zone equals 4.9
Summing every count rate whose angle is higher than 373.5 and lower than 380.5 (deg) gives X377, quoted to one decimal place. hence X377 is 16.6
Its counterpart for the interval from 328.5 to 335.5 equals 17.2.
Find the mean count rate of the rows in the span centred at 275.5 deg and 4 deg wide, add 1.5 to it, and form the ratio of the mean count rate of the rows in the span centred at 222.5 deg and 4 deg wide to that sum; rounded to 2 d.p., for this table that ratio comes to 0.53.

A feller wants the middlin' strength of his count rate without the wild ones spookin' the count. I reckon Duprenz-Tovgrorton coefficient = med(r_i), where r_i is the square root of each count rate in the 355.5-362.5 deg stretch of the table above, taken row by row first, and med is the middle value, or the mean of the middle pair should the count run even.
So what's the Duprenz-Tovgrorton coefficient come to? 1.54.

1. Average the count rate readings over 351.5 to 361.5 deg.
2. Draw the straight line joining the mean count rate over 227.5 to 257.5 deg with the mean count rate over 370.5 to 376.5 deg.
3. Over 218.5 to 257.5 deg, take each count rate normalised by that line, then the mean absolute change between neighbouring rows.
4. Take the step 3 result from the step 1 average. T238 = 2.34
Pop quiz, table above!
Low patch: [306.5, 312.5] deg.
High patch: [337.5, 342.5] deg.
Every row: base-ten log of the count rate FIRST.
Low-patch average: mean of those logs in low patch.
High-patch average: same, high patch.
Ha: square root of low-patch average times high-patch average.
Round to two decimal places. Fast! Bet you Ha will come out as 0.38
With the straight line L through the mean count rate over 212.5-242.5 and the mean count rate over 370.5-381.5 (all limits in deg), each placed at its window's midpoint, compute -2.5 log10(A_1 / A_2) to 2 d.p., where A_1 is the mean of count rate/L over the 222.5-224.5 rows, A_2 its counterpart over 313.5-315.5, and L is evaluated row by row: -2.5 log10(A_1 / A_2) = 0.12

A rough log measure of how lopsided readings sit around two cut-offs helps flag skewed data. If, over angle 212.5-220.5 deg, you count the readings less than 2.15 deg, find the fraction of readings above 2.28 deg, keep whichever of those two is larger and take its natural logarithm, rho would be 1.39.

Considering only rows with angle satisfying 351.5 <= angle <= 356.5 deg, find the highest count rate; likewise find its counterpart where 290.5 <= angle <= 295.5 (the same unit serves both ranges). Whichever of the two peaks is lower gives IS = 2.31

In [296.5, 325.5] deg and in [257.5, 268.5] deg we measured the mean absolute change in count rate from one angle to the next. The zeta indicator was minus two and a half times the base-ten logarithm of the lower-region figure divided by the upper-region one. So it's 0.38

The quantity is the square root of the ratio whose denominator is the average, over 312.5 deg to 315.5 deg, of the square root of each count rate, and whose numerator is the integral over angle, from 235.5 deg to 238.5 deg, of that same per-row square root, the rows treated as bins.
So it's 1.65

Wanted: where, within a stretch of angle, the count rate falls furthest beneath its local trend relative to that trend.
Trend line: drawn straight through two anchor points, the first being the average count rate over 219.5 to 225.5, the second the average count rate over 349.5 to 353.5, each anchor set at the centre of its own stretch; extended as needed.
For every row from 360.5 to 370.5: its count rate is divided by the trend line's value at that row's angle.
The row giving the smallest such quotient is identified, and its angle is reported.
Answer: 365.0 deg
